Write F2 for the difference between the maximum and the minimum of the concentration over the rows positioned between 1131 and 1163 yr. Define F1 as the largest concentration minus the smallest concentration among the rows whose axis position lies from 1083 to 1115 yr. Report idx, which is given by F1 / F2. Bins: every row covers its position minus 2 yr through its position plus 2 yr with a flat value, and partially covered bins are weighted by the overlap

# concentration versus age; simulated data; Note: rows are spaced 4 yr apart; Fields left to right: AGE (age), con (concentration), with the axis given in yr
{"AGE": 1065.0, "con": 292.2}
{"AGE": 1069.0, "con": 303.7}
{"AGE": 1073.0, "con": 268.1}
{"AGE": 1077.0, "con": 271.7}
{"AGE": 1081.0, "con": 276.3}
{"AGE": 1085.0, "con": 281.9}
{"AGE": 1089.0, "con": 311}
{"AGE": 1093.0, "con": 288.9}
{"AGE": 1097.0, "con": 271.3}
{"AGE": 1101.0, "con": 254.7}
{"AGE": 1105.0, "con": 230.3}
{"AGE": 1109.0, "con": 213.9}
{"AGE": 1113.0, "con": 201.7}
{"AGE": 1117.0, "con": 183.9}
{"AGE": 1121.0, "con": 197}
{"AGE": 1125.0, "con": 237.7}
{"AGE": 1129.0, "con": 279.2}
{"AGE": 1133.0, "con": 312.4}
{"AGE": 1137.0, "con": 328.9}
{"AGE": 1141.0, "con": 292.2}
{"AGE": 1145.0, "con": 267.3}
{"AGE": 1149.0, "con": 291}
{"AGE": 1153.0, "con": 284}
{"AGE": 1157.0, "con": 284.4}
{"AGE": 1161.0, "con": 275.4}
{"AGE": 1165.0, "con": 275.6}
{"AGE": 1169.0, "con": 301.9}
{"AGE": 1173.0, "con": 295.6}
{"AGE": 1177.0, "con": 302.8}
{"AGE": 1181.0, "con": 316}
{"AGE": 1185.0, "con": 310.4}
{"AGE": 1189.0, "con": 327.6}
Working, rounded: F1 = 109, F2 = 62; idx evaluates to 1.8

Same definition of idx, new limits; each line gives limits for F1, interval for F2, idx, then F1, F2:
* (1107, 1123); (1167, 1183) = 1.5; 30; 20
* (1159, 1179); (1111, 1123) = 1.5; 27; 18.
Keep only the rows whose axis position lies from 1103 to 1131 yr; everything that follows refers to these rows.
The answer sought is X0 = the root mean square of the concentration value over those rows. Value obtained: 223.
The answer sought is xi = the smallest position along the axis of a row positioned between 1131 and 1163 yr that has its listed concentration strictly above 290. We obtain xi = 1133.0 yr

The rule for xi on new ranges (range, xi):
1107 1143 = 1133.0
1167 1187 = 1169.0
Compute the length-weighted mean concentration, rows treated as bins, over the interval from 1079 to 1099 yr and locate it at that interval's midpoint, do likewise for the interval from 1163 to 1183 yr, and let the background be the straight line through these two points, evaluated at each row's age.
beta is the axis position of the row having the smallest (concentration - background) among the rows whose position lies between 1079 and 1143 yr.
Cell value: 1117.0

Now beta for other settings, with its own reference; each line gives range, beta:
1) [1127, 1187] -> 1145.0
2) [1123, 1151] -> 1125.0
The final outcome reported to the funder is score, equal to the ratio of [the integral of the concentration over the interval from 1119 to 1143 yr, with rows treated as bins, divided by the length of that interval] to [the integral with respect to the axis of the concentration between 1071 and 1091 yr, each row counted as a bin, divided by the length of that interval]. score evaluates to 0.97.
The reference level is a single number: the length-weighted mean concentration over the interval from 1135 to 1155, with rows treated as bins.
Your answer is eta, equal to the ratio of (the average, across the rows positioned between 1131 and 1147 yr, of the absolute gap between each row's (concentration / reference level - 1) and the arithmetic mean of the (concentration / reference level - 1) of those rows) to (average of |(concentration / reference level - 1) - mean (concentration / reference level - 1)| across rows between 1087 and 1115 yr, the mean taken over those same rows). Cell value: 0.6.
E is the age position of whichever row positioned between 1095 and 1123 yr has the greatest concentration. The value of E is 1097.0 yr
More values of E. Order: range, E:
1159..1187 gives 1181.0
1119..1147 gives 1137.0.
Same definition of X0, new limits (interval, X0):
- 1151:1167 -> 280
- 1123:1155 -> 288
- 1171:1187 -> 306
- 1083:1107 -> 274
